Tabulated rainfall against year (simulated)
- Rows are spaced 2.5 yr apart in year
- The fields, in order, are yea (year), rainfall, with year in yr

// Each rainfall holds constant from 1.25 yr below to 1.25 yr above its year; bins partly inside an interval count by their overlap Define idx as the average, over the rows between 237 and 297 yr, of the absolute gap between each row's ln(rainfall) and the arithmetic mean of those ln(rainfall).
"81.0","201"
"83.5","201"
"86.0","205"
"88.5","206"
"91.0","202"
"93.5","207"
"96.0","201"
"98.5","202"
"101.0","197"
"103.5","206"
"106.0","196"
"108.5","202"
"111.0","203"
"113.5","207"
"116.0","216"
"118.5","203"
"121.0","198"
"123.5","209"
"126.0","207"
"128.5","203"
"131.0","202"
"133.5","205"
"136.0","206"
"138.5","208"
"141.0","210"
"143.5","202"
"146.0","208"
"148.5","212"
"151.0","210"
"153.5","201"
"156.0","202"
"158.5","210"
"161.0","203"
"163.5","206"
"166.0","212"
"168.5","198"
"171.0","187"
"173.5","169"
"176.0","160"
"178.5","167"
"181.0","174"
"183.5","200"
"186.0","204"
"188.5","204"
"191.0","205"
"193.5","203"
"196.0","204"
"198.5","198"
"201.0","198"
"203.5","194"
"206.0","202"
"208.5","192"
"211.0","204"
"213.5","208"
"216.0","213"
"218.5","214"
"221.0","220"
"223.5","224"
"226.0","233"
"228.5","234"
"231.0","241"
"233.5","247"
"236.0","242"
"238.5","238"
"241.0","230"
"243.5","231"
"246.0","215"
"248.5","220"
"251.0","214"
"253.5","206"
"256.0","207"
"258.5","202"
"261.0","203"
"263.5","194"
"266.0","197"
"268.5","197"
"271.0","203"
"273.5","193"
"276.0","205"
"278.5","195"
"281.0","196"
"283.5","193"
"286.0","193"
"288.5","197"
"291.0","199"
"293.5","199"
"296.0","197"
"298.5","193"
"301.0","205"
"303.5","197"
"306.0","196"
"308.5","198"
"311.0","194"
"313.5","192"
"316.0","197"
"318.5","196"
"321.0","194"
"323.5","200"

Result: 0.047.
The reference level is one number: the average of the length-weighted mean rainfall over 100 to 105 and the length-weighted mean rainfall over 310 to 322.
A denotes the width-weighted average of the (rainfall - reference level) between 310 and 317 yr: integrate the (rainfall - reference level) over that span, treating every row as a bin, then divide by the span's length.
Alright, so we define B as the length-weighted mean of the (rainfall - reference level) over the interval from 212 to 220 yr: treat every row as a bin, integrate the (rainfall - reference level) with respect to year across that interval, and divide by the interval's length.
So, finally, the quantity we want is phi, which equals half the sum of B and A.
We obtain 4.9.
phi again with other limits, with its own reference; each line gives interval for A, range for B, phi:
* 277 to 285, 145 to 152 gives 4.5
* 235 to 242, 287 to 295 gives 19.4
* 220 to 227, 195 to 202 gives 14.7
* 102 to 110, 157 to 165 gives 5.8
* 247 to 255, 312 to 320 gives 6.0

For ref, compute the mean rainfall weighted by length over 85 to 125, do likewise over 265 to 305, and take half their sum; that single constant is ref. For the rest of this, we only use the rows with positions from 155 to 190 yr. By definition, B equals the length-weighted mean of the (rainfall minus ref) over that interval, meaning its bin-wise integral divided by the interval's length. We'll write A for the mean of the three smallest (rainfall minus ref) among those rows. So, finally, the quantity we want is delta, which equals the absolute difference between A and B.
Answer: 27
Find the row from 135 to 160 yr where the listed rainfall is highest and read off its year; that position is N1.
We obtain 148.5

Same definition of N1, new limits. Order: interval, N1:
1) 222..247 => 233.5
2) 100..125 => 116.0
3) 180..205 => 191.0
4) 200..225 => 223.5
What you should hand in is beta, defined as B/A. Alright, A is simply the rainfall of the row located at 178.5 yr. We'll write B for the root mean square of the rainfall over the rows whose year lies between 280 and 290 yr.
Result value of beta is 1.17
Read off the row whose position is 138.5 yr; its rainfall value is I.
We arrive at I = 208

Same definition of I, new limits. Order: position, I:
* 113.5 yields 207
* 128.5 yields 203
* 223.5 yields 224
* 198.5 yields 198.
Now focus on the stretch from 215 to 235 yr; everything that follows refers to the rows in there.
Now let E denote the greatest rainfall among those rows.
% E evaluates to 247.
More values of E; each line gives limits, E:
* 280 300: 199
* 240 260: 231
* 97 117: 216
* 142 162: 212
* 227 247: 247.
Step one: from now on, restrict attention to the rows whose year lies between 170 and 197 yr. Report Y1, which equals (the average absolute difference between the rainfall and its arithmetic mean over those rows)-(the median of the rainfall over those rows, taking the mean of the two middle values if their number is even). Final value -184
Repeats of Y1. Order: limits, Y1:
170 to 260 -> -189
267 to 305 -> -194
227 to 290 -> -189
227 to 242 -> -235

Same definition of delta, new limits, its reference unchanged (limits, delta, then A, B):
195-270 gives 21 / -7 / 13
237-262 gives 13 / 3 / 16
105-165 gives 7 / -2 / 5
